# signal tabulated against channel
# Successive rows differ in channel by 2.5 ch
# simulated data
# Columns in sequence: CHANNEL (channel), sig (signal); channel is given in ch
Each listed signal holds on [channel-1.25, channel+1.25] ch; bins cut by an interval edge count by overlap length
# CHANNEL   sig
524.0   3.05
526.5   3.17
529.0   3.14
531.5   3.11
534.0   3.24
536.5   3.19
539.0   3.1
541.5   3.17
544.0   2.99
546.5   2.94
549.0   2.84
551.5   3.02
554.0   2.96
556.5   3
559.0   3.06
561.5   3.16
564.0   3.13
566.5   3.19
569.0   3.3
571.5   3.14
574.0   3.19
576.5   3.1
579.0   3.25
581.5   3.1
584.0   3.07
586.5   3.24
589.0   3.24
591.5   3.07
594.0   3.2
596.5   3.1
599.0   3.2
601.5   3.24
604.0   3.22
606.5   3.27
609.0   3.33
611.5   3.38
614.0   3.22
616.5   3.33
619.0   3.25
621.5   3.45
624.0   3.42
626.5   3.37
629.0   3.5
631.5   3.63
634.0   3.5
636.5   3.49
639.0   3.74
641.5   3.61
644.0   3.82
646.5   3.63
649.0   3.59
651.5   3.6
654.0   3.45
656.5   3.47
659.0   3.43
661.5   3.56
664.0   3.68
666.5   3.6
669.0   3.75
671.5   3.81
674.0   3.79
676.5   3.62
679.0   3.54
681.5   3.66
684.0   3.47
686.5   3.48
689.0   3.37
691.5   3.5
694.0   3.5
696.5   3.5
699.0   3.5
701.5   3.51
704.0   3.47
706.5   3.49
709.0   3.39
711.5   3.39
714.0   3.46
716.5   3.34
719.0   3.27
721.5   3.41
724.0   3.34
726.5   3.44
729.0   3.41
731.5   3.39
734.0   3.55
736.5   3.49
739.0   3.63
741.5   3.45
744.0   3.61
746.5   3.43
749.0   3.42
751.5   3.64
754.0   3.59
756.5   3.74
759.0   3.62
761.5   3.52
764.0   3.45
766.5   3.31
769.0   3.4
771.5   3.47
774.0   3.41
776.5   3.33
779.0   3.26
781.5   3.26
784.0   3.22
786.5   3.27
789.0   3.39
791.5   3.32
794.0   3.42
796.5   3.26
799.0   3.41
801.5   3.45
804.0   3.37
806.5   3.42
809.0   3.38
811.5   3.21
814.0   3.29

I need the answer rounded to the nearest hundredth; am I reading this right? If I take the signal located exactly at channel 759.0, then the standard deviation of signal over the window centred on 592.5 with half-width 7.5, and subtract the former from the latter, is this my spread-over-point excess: -3.55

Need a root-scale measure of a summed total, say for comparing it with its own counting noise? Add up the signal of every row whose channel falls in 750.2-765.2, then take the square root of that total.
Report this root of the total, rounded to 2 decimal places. 4.64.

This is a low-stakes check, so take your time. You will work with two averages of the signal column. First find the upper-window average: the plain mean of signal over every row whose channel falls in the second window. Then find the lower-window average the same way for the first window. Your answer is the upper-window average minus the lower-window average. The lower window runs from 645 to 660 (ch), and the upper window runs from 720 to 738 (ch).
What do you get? -0.10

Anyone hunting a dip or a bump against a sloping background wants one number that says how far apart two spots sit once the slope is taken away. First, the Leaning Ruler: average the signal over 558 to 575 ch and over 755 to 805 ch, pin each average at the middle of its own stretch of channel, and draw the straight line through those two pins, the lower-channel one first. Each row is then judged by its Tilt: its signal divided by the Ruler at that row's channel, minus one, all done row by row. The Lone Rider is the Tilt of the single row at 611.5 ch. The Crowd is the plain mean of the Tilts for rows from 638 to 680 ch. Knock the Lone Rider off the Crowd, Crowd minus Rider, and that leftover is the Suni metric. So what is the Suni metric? 0.06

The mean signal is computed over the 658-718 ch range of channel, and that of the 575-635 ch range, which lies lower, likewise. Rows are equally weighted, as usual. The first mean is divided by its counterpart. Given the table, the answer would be 1.08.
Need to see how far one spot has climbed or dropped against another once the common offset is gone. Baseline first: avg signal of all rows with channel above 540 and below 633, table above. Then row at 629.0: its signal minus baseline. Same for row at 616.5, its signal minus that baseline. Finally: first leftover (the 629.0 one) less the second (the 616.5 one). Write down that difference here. 0.17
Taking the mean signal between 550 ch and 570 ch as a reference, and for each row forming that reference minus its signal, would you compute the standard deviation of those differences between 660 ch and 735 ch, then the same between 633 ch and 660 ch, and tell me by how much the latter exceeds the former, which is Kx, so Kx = -0.01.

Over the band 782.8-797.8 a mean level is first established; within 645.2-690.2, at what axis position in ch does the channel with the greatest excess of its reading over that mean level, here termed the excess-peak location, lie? 671.5 ch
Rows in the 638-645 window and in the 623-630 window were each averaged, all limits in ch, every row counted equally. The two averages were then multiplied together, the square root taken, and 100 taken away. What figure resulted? -96.4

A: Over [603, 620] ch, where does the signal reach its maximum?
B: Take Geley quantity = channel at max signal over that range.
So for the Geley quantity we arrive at 611.5 ch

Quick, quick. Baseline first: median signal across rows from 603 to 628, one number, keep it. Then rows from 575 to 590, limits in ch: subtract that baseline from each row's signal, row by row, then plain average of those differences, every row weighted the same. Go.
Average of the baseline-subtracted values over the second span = -0.16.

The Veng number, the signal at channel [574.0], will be 3.19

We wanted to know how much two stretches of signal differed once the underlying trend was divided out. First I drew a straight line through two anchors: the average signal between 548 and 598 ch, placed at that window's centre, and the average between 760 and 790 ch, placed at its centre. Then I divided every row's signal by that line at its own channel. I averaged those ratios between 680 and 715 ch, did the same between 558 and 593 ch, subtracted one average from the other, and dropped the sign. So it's 0.052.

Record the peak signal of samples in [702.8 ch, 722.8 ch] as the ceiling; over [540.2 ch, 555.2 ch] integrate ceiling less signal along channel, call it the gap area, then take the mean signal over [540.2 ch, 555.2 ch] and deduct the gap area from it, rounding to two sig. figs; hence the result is -4.6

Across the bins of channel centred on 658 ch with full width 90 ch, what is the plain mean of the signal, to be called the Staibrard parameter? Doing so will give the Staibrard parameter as 3.54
